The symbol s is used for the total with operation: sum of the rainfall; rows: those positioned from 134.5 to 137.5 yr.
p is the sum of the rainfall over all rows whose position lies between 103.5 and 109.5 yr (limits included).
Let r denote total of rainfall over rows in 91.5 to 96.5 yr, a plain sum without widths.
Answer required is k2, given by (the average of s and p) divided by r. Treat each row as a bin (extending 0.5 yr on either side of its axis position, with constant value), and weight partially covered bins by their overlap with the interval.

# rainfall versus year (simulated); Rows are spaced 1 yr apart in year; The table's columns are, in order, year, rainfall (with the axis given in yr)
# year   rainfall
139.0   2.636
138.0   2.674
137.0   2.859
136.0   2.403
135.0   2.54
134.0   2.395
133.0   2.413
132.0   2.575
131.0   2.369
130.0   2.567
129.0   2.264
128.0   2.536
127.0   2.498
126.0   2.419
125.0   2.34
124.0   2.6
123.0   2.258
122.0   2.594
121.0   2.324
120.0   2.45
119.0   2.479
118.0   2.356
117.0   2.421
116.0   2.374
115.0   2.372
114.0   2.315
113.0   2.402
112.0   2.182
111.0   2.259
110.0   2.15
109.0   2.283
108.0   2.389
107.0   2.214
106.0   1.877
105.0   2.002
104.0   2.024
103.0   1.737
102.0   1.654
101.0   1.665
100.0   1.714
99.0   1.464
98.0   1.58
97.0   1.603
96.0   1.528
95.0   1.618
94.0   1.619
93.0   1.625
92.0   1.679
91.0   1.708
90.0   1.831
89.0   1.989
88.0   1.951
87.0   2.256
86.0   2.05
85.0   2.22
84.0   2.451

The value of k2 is 1.28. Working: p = 13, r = 8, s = 7.8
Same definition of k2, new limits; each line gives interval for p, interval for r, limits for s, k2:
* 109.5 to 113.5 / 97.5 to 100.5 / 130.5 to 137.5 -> 2.79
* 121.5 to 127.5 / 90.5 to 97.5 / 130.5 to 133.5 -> 0.97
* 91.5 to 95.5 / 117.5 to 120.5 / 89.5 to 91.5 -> 0.69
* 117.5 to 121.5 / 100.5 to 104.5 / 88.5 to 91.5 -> 1.07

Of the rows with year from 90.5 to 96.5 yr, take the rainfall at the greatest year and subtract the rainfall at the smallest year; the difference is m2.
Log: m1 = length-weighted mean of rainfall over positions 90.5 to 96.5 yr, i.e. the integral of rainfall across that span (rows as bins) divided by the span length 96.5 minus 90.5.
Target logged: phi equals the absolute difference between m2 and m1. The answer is 1.81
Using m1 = 1.63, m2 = -0.18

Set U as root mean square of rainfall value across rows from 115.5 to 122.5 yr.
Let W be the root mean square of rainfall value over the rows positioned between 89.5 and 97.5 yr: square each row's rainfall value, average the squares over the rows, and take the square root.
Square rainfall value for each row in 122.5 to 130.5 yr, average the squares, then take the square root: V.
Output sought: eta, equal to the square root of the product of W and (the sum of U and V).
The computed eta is 2.84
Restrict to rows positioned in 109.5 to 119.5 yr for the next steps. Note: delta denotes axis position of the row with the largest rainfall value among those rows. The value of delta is 119.0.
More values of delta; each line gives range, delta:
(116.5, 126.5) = 124.0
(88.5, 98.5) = 89.0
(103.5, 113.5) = 113.0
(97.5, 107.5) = 107.0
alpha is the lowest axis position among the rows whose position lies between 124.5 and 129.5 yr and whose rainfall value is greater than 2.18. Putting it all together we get 125.0 yr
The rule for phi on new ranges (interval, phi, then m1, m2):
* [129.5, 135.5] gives 2.50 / 2.48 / -0.03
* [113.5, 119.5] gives 2.22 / 2.39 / 0.16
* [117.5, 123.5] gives 2.51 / 2.41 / -0.10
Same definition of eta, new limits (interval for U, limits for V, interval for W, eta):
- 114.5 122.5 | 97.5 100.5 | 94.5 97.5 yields 2.52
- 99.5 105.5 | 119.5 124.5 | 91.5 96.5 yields 2.62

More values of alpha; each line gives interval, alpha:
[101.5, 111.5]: 107.0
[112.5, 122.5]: 113.0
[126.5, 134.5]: 127.0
